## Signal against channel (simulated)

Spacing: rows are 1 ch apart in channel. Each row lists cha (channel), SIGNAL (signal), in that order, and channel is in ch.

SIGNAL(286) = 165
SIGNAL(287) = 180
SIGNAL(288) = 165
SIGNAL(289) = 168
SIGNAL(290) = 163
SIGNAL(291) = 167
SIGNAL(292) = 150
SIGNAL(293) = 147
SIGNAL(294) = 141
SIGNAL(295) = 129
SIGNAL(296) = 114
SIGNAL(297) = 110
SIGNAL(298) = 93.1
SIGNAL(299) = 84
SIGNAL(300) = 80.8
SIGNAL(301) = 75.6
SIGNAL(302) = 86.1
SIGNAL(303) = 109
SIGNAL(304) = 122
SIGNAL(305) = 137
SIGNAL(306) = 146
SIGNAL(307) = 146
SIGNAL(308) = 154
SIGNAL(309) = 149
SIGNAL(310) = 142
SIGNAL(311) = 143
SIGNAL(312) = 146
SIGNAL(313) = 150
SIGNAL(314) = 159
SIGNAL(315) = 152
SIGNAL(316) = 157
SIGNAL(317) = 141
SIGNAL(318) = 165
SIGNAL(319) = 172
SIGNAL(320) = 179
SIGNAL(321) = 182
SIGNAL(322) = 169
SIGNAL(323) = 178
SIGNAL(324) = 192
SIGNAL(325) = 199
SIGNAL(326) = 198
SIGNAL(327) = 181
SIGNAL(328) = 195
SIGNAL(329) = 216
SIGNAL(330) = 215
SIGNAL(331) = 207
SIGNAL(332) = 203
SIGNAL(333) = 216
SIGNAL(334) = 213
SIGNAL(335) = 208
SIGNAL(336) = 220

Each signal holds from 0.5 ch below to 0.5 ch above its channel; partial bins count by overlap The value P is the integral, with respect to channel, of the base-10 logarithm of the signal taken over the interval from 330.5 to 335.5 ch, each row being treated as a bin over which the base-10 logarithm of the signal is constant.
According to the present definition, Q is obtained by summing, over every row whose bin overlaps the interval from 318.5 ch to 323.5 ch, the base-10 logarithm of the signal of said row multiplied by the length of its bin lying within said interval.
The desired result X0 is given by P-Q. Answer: 0.4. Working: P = 11.6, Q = 11.23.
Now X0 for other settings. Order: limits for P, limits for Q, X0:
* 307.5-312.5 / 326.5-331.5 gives -0.7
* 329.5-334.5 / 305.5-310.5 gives 0.8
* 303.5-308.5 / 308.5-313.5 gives -0.1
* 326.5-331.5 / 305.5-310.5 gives 0.7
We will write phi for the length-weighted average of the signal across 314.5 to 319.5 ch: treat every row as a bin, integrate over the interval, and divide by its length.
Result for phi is 157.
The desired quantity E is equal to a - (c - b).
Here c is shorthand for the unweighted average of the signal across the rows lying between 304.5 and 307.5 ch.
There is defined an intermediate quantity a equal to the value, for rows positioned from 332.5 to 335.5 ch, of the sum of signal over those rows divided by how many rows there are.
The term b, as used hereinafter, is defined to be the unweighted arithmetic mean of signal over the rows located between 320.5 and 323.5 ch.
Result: 246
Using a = 212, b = 176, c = 143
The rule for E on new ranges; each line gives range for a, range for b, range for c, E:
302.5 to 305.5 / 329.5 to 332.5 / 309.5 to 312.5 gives 187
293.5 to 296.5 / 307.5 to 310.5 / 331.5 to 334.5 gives 66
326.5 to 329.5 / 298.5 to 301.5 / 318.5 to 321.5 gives 100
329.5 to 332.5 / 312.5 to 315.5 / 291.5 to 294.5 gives 216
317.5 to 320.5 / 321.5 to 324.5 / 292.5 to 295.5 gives 213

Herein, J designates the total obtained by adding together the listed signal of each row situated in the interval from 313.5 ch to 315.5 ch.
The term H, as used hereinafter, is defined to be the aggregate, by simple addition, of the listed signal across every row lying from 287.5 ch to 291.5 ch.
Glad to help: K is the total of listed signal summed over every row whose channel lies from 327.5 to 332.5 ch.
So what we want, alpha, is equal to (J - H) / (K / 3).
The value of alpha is -1.0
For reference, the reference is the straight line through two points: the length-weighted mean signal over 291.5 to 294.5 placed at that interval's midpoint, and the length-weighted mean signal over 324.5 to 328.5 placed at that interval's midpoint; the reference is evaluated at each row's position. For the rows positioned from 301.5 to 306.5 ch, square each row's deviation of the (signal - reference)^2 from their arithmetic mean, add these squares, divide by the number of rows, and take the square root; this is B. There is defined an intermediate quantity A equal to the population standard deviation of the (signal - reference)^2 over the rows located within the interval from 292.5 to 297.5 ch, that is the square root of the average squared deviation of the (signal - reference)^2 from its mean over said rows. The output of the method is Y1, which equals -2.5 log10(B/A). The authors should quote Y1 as -1.0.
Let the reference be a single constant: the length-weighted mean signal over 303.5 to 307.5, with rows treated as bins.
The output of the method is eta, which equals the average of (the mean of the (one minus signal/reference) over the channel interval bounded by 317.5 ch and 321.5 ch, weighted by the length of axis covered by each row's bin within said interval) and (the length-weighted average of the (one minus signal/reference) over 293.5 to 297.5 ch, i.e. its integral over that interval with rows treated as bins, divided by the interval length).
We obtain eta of -0.082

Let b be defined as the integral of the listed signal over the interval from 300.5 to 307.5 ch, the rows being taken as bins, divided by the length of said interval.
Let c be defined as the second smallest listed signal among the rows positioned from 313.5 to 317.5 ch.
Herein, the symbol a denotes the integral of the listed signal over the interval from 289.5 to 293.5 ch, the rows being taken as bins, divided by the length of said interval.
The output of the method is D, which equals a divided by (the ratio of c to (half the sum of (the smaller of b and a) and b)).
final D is 121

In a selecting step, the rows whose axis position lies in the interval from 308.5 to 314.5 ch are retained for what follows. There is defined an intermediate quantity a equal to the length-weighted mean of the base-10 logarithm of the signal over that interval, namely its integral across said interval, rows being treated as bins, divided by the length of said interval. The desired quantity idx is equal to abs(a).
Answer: 2.17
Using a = 2.17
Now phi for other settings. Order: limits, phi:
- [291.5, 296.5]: 136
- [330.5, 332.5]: 205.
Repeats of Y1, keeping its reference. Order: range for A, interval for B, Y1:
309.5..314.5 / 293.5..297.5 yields -1.4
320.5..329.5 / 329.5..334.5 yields 0.3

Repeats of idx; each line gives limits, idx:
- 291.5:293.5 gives 2.17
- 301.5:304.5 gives 2.02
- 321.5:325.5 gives 2.27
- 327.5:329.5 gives 2.31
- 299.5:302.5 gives 1.91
